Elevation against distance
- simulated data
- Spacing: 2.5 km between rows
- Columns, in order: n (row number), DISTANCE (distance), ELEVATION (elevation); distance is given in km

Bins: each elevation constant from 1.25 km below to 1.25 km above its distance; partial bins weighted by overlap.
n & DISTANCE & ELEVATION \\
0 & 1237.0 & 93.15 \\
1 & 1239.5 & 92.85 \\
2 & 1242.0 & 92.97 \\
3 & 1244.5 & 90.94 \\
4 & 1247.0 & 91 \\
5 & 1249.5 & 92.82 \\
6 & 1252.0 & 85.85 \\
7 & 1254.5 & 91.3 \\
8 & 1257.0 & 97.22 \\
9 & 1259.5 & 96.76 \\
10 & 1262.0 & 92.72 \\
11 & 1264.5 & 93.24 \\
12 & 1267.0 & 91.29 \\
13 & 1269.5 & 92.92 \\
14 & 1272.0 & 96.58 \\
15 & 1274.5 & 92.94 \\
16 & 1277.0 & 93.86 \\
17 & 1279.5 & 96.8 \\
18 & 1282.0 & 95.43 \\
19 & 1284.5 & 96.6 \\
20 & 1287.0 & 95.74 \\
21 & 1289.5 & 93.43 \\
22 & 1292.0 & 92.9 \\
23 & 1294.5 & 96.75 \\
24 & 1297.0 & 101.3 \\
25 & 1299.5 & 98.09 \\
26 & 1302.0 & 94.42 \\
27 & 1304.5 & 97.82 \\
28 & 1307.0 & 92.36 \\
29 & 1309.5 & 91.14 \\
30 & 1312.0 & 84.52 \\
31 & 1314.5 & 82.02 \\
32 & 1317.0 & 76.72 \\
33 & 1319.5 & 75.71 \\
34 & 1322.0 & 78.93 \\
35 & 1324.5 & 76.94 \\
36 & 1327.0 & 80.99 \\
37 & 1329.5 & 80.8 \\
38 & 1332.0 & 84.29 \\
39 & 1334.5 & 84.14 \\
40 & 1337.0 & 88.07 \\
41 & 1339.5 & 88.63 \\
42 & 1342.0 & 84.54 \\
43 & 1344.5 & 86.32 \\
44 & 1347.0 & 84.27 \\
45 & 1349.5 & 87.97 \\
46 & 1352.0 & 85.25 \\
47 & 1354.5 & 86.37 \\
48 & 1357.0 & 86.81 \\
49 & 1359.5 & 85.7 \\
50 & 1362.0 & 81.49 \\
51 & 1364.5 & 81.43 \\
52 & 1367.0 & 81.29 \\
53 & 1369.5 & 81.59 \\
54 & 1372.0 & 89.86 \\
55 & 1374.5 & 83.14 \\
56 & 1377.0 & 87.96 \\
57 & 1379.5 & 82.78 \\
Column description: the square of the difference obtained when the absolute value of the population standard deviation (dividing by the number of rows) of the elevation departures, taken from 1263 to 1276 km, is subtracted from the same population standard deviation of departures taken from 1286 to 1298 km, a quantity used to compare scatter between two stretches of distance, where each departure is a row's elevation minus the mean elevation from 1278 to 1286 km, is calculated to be 1.6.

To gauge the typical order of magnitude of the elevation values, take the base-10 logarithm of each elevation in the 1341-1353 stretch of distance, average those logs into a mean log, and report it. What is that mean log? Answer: 1.93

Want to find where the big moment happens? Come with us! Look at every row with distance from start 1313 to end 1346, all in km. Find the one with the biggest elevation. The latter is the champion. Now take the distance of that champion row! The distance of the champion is 1339.5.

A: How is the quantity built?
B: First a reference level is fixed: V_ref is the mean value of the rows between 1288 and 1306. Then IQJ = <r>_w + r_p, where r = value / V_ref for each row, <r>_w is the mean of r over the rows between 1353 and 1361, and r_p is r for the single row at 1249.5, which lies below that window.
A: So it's 1.86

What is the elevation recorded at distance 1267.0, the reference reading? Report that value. 91.29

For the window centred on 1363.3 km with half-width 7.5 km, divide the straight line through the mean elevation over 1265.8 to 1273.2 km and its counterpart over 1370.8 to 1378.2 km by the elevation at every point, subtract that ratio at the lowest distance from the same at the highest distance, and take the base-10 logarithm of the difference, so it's -1.26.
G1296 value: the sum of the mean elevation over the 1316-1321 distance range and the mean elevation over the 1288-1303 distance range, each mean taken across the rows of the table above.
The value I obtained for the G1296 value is 172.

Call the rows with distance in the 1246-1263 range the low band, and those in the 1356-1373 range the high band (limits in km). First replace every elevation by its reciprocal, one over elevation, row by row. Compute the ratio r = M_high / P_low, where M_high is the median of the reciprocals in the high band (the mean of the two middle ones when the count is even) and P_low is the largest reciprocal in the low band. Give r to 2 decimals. 1.05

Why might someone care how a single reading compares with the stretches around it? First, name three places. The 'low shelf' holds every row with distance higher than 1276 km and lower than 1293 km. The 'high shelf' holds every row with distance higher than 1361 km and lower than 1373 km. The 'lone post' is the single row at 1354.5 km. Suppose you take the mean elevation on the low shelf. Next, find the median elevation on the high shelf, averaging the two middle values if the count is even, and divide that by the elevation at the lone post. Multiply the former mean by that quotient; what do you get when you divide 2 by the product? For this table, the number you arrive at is 0.022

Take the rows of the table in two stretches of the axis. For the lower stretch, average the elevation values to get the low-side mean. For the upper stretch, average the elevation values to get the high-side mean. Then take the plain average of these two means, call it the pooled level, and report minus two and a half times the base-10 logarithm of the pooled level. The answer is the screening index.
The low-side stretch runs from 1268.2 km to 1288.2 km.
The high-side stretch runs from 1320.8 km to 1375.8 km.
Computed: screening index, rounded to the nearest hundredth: -4.88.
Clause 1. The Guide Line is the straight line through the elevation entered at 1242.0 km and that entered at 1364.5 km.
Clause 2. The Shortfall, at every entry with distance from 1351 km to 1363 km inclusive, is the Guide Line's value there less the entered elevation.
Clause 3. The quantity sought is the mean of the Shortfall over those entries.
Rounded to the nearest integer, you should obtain -3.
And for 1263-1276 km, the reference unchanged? -3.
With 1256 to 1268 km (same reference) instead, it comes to -3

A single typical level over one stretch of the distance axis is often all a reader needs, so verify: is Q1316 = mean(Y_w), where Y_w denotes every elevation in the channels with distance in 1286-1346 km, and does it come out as 88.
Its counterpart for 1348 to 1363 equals 86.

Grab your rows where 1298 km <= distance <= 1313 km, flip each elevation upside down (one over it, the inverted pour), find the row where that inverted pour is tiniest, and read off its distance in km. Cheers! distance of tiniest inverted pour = 1299.5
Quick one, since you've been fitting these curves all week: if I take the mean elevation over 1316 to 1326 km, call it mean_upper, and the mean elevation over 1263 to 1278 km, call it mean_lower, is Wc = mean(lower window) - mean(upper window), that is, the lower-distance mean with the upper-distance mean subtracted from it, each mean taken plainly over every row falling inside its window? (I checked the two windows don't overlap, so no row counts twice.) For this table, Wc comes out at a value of 16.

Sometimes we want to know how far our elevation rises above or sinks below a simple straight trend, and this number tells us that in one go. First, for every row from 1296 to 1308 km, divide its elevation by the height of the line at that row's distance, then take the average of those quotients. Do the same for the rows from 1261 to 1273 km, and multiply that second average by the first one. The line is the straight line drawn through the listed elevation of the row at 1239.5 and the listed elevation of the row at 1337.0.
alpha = 1.10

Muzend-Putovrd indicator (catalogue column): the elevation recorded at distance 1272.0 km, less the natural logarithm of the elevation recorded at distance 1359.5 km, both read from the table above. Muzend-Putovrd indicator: 92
